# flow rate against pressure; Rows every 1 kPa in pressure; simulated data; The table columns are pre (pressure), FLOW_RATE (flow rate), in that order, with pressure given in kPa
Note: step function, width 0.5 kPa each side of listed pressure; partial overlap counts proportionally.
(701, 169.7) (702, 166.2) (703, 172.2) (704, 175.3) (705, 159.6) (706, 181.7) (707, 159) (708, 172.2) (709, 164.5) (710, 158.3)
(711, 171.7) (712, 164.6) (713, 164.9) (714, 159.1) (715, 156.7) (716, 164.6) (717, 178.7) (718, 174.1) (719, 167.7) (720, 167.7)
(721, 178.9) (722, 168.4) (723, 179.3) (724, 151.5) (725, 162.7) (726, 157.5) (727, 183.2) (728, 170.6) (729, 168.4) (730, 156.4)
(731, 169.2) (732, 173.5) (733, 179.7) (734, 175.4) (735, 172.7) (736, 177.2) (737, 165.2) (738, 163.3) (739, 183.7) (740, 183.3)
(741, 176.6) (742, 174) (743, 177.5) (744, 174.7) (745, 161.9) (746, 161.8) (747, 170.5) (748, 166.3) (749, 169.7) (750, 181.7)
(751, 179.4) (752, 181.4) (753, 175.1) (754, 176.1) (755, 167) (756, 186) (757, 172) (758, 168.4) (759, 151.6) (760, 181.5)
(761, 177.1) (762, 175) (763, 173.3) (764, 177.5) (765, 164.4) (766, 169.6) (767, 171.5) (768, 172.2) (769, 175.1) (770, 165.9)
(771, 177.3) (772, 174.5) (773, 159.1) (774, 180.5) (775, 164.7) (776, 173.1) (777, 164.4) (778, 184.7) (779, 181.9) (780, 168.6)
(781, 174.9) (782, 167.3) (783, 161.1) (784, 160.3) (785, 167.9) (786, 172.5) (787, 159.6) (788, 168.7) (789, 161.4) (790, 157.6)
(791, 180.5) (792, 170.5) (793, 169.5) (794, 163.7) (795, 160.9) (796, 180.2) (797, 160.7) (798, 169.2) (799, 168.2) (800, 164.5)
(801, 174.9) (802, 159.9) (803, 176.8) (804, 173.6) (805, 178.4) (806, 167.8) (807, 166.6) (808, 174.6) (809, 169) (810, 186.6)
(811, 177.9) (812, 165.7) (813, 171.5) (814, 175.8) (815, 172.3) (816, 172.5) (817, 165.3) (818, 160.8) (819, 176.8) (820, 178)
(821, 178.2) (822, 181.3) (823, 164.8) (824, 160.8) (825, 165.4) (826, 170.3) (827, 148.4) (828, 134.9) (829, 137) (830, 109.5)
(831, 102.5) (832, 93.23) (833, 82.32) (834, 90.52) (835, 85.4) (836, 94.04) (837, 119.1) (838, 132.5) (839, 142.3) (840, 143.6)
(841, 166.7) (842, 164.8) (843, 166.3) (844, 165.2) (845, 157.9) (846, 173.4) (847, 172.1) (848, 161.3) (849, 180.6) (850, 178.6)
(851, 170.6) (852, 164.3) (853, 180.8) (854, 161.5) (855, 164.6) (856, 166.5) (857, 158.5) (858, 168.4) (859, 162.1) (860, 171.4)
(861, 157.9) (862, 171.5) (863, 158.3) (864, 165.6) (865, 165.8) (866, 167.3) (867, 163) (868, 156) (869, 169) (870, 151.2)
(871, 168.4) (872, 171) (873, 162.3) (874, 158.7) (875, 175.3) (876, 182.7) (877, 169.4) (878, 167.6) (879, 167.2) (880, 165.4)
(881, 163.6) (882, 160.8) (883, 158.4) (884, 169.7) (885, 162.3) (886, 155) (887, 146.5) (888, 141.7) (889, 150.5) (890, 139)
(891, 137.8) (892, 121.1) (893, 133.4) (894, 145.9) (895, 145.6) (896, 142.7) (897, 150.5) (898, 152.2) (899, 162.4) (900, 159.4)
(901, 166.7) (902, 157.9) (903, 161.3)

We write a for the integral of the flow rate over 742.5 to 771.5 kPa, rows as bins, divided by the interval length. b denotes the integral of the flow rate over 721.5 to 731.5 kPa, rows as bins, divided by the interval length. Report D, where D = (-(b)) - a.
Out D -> -339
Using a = 172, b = 167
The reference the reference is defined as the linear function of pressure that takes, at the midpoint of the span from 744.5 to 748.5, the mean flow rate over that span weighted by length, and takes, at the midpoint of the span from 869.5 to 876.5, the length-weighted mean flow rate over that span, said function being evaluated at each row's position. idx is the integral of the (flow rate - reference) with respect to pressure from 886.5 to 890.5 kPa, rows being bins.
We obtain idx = -92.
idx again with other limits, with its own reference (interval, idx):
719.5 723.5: 35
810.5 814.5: 26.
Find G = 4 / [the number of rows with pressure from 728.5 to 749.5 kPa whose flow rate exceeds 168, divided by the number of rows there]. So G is 6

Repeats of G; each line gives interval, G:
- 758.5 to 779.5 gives 6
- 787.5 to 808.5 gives 7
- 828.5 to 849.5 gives 28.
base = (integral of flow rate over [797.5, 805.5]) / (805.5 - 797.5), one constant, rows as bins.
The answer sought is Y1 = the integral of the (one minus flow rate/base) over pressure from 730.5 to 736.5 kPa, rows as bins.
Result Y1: -0.14 kPa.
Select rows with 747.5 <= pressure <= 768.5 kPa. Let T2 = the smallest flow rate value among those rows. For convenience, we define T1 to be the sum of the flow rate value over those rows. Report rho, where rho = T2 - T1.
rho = -3485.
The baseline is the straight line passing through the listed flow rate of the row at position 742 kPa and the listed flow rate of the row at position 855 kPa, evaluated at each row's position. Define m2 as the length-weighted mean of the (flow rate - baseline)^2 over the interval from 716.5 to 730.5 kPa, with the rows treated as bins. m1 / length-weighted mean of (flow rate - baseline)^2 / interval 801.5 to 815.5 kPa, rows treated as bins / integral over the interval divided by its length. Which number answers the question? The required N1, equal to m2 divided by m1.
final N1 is 2.1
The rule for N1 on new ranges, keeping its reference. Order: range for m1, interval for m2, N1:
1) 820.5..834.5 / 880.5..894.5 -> 0.2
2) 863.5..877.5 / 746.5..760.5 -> 1.1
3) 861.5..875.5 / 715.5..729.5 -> 2.6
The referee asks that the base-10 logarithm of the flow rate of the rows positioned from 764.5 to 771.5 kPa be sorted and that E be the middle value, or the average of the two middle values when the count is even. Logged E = 2.23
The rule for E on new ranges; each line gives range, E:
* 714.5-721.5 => 2.22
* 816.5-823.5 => 2.25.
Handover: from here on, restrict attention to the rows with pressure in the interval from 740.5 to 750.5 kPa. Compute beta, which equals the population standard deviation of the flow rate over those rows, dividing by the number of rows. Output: 6.3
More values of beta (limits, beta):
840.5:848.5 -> 4.8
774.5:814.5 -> 7.3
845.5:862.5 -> 7.1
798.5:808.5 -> 5.7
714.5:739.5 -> 8.6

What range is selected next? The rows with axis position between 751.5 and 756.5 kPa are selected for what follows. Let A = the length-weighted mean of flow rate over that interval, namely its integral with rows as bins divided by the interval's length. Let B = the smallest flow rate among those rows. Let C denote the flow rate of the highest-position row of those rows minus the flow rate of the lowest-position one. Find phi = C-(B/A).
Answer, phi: 4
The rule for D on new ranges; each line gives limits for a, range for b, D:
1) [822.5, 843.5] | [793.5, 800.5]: -299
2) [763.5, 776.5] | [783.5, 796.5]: -338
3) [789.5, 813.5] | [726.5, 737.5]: -342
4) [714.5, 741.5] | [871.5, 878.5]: -340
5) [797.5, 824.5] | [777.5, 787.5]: -341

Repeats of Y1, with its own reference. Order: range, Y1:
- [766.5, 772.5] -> -0.07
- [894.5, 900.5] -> 0.65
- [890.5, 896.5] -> 1.16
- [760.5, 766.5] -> -0.07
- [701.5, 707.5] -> 0.06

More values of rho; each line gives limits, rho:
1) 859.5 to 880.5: -3334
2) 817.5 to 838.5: -2783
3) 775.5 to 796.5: -3392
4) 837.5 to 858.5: -3308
